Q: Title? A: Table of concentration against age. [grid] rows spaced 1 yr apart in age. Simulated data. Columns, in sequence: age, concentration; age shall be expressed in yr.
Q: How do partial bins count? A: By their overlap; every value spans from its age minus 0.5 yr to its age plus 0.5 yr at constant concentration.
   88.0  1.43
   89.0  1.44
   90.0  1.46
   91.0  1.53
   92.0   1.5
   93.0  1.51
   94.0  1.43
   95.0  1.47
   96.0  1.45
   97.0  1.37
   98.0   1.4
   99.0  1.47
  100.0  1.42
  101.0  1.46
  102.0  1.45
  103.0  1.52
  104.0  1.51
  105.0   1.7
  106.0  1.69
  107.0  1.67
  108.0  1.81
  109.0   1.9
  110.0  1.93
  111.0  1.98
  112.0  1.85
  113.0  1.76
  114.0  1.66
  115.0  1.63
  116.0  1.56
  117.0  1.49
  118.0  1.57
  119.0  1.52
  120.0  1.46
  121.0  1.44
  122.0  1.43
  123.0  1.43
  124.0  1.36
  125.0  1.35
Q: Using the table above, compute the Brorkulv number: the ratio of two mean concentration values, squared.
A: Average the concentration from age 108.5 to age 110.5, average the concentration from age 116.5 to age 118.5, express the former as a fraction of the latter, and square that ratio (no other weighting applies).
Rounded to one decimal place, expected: 1.6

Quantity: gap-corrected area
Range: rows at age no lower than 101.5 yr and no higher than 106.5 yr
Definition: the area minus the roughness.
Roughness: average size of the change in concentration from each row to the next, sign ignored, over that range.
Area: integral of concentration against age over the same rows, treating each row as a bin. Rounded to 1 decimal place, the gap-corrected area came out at 7.8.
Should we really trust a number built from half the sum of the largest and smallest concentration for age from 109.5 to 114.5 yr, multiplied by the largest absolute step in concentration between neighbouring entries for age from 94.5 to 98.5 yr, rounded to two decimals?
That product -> 0.15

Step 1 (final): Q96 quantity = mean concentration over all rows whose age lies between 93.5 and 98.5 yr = 1.424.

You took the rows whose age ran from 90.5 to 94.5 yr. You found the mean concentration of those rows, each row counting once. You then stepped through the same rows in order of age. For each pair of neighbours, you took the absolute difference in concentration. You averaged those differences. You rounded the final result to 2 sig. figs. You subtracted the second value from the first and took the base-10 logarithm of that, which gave 0.16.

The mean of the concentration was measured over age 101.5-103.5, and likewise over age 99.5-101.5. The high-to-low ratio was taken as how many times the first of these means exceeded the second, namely 1.03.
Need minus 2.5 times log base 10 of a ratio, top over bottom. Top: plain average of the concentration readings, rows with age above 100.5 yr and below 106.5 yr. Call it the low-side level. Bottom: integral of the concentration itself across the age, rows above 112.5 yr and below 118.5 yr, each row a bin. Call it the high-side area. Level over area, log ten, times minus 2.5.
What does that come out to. 1.98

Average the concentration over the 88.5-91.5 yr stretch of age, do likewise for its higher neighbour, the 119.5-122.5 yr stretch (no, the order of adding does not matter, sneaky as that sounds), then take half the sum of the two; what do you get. 1.46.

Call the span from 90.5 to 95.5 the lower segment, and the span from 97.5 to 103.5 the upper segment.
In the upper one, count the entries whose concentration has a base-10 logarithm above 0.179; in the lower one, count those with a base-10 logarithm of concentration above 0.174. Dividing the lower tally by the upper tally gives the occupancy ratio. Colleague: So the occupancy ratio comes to 3.0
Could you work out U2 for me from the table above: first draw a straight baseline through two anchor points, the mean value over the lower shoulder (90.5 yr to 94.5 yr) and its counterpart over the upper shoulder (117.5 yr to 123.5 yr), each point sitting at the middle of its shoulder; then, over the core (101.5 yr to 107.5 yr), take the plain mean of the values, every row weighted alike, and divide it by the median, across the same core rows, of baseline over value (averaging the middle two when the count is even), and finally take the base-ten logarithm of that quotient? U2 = 0.23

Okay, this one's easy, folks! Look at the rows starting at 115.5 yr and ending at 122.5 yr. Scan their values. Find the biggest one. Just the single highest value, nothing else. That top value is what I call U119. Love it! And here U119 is 1.57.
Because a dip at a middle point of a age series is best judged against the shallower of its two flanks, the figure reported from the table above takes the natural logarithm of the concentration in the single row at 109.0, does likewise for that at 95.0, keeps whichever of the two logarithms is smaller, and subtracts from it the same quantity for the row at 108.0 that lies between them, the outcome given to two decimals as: -0.21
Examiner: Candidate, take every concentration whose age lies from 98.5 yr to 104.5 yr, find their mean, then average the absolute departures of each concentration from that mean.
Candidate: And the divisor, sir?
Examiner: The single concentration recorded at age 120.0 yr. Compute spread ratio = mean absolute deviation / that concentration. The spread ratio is 0.020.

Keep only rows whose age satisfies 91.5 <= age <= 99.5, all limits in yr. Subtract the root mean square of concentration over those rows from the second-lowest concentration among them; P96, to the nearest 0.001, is -0.051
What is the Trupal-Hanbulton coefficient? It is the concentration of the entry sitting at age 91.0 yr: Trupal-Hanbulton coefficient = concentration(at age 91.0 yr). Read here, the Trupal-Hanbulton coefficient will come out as 1.53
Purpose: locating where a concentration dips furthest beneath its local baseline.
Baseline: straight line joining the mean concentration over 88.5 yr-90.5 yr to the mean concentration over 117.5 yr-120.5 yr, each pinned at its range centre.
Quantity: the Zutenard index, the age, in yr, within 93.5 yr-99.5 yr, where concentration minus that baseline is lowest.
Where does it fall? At 97.0 yr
